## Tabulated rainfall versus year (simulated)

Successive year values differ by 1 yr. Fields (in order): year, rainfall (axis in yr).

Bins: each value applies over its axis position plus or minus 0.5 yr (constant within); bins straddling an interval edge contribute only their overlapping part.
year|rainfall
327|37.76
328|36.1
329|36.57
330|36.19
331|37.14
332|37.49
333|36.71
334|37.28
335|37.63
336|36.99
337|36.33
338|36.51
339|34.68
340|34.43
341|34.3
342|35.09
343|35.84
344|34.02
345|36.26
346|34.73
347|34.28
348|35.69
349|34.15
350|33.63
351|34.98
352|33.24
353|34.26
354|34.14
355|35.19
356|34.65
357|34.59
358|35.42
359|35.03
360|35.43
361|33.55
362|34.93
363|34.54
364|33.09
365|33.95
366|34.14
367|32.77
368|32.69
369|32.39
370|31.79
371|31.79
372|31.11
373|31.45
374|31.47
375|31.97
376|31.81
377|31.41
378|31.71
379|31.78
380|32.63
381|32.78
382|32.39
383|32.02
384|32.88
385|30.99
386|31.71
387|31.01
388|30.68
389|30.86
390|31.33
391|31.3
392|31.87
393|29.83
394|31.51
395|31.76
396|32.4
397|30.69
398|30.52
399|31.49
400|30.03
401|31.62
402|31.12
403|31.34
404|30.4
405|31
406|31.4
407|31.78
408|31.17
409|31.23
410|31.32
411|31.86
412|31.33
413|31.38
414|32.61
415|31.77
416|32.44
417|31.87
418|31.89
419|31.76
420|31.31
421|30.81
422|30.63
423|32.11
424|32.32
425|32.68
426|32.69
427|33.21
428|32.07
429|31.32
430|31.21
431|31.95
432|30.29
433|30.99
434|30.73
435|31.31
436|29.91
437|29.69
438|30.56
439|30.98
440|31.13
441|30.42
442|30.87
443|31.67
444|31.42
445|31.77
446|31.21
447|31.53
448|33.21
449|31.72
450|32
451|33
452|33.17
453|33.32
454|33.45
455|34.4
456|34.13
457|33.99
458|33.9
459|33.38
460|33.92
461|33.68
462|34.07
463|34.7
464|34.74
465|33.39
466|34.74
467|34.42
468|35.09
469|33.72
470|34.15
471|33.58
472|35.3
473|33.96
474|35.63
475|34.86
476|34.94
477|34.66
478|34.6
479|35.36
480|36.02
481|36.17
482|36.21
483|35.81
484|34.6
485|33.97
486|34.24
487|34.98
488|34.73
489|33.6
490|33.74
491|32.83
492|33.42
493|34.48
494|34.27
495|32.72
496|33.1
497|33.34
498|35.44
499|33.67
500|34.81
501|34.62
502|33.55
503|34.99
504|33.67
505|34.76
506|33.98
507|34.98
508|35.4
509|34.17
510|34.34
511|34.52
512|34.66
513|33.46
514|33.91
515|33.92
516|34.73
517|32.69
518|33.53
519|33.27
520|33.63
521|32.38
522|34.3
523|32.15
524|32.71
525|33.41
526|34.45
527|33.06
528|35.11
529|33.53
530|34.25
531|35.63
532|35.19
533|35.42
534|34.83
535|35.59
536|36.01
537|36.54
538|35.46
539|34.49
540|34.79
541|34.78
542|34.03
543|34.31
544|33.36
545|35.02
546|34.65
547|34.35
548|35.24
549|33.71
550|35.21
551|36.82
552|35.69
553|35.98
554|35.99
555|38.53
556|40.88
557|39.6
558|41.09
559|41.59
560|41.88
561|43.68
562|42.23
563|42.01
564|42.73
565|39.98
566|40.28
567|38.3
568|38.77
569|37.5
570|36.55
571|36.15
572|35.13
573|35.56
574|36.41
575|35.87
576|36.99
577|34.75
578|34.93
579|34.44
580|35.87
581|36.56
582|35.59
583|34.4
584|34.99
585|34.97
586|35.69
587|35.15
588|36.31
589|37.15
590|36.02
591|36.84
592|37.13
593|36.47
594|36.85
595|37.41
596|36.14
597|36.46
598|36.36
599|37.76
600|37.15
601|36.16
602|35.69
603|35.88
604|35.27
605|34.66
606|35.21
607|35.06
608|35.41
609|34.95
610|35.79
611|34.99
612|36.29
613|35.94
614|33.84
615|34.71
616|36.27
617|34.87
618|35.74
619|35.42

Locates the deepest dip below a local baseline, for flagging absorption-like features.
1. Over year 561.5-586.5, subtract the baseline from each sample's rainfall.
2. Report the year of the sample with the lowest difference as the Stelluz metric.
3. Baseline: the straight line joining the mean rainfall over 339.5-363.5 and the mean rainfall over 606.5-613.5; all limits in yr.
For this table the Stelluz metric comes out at 583 yr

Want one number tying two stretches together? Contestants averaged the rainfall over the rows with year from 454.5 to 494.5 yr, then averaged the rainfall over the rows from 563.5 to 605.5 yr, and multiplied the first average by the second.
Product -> 1258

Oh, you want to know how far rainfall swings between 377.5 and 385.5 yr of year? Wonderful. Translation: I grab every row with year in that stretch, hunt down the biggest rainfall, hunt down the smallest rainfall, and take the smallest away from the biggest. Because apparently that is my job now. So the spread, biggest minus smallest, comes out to 1.9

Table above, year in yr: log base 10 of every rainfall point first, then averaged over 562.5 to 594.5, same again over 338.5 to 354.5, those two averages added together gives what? 3.10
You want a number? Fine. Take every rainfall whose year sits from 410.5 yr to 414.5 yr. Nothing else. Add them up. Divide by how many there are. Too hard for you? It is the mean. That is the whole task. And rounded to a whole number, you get 32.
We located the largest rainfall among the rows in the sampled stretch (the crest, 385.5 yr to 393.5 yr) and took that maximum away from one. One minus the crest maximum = -30.9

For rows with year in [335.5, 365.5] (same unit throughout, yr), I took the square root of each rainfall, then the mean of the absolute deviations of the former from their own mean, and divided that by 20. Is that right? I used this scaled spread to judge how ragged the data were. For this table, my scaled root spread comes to 0.0032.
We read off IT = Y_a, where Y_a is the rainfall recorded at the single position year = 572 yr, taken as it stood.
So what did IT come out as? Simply 35.13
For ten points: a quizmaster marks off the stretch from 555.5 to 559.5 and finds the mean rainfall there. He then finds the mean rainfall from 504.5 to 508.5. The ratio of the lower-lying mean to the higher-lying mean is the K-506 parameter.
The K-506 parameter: 0.85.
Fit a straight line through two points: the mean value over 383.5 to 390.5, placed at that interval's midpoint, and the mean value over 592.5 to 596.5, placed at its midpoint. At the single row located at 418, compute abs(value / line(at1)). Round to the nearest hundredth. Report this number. 0.99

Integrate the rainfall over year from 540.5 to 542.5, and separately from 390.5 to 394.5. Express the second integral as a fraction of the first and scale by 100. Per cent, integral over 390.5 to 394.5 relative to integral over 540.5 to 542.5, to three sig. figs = 181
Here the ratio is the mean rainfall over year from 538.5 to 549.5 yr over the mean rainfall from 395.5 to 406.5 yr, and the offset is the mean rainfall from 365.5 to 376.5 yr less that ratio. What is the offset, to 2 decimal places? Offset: 31.02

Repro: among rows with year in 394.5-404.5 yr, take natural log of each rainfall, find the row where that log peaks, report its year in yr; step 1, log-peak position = 396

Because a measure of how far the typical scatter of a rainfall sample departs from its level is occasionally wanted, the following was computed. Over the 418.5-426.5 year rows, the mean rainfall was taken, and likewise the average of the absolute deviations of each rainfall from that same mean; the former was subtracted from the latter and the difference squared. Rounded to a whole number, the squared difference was 969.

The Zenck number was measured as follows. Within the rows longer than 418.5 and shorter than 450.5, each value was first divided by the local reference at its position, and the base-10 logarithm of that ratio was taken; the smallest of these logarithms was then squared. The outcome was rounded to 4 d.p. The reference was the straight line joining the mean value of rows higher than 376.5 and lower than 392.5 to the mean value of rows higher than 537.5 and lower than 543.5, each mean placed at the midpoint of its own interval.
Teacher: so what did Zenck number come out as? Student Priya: 0.0018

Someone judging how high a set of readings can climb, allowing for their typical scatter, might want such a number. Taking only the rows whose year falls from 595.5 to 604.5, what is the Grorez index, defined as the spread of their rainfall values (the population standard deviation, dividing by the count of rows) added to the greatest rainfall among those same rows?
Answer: 38.5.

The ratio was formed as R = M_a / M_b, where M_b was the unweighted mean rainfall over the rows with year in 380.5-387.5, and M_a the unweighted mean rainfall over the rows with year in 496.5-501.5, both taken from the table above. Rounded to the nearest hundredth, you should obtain 1.08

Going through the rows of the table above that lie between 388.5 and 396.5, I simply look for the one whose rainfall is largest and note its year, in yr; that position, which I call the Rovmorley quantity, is 396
